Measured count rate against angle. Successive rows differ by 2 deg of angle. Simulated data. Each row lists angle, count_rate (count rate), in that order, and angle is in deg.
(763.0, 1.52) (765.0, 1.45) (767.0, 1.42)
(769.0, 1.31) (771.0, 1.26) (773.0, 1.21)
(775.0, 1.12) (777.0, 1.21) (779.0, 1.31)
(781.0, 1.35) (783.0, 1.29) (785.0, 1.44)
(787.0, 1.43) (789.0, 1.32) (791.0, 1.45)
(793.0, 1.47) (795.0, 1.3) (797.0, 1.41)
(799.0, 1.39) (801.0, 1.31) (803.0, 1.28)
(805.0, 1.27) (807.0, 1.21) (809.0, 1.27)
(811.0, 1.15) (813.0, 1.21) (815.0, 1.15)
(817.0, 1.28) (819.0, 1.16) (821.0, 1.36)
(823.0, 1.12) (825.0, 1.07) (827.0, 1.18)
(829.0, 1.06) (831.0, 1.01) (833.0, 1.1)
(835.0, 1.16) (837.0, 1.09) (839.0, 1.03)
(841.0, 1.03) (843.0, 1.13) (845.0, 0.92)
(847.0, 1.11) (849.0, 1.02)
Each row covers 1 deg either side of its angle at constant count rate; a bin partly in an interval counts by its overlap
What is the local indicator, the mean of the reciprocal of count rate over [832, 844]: 0.92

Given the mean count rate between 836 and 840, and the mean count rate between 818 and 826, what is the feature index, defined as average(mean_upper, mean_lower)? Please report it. 1.12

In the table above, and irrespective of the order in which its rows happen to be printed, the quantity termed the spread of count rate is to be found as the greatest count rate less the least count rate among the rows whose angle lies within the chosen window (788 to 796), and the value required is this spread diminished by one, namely -0.83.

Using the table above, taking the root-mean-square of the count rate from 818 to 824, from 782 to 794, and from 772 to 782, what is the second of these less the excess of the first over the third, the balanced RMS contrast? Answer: 1.43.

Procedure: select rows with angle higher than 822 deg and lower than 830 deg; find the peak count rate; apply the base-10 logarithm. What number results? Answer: 0.072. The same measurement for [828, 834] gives 0.041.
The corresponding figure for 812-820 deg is 0.107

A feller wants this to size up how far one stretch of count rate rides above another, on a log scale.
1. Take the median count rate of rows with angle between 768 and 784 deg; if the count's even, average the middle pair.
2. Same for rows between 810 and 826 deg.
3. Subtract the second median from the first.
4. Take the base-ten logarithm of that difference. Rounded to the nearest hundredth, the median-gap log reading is -0.92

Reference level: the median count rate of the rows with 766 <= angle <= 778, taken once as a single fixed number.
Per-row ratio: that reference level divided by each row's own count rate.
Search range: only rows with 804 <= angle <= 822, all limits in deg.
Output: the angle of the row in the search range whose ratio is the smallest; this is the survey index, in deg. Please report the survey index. 821.0 deg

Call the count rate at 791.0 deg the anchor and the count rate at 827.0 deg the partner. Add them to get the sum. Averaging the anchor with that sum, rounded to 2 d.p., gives 2.04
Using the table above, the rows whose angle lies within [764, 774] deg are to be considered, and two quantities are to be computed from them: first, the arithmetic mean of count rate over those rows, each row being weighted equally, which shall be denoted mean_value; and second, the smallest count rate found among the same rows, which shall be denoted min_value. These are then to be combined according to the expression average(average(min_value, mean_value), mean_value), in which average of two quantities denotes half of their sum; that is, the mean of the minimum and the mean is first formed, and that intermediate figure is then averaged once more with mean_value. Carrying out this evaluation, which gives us 1.30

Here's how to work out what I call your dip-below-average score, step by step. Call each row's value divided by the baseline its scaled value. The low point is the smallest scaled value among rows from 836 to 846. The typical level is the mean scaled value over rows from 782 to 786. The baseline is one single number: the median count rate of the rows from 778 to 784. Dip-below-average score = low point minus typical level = -0.34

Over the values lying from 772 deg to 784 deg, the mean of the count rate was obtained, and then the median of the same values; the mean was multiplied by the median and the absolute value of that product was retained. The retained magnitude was 1.6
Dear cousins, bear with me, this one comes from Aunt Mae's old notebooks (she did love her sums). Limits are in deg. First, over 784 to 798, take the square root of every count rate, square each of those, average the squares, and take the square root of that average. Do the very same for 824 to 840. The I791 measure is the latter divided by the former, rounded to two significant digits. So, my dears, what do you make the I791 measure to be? 0.88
